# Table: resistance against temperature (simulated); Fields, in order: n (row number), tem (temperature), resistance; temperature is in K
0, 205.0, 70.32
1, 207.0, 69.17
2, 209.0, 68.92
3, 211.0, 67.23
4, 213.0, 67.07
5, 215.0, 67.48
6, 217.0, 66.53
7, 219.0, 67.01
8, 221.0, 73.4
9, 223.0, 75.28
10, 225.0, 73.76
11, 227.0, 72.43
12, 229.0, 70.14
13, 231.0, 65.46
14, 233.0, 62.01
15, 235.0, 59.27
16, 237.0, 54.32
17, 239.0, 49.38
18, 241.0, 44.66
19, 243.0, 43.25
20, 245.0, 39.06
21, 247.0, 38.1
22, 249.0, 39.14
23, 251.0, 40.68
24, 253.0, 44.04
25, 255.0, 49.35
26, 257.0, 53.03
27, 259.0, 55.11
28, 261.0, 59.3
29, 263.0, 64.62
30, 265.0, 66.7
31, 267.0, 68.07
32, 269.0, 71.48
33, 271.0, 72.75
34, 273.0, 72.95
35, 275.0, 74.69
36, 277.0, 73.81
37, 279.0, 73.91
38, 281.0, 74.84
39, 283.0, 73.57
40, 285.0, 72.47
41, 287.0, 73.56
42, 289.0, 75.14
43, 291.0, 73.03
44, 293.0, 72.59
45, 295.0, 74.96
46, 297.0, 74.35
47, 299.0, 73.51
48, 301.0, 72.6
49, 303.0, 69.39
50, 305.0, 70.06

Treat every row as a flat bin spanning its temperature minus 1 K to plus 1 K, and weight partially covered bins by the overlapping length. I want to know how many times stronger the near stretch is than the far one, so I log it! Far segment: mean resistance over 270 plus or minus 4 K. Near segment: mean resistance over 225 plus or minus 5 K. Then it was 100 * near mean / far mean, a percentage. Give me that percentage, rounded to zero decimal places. 102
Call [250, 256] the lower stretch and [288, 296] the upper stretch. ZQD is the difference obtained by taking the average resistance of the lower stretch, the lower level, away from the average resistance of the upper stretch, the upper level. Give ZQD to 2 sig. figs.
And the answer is 29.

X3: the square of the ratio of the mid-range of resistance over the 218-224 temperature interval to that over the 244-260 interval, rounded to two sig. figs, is 2.3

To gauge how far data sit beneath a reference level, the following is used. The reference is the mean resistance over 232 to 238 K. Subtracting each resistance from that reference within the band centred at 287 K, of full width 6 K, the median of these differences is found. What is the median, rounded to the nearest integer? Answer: -15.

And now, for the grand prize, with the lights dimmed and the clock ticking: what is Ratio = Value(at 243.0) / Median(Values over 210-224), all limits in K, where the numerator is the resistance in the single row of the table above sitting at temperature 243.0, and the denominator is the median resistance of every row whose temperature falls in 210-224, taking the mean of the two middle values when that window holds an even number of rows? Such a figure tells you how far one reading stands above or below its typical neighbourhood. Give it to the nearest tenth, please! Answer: 0.6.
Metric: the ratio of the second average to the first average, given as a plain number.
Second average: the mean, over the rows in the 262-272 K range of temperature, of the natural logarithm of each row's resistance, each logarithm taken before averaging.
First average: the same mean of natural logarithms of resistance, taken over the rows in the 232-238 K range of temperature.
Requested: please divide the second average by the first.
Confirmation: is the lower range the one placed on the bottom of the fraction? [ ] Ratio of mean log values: 1.04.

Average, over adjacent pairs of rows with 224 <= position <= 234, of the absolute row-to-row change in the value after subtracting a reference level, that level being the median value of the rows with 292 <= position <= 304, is 2.9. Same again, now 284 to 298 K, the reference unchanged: 1.4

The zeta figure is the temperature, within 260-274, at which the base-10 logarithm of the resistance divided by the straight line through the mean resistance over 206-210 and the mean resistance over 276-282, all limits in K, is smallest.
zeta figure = 261.0 K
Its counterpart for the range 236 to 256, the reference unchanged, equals 247.0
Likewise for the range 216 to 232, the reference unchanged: 231.0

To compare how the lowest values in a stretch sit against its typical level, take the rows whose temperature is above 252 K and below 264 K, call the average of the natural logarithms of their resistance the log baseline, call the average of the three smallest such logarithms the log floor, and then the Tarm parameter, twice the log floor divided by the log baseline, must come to 1.95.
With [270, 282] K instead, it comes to 2.00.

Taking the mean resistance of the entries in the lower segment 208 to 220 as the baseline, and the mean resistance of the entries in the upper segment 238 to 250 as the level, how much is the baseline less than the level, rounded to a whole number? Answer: -25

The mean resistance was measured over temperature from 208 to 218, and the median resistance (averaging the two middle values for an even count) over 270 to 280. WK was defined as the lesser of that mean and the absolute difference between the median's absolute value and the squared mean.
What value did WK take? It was 67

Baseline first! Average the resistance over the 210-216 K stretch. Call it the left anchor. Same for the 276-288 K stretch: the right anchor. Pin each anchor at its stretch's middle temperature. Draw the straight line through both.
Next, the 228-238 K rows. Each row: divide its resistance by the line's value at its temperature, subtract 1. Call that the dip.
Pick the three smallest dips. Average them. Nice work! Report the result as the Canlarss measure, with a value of -0.16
